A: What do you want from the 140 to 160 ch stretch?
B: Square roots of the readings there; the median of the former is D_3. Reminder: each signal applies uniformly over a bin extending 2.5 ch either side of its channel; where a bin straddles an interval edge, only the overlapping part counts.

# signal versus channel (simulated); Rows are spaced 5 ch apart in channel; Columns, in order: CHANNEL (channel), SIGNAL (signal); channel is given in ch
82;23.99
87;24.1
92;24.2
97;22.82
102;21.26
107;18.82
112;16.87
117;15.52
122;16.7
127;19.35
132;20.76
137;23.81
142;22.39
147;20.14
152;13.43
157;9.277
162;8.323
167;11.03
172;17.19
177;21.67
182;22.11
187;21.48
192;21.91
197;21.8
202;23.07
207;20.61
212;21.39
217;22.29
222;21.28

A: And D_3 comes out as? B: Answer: 4.08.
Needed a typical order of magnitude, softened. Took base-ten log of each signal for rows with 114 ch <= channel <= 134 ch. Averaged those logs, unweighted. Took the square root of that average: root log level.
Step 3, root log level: 1.12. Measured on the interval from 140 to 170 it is 1.06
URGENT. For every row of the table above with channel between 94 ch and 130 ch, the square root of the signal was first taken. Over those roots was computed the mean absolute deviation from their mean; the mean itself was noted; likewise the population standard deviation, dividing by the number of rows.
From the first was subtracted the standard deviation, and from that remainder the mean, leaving -4.4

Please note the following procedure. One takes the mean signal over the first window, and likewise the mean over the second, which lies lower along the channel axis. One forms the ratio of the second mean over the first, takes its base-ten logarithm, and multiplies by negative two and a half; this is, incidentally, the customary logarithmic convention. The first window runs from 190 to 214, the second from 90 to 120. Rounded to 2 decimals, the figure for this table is 0.10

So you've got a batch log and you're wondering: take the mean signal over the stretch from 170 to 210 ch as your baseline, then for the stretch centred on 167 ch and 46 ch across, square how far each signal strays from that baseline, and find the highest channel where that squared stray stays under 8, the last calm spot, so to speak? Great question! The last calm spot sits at 187 ch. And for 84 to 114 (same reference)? 107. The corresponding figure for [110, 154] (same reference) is 147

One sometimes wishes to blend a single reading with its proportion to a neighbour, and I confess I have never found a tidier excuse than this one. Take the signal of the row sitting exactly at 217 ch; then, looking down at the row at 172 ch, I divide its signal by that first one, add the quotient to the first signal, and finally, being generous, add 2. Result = 25.1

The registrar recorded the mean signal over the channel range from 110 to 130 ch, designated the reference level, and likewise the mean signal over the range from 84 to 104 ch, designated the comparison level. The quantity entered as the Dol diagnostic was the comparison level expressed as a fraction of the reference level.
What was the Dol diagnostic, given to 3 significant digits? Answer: 1.35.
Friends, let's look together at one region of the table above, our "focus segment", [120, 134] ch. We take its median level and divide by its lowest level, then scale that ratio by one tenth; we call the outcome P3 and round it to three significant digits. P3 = 0.116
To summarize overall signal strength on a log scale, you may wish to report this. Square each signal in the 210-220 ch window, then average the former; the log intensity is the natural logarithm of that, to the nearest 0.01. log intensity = 6.17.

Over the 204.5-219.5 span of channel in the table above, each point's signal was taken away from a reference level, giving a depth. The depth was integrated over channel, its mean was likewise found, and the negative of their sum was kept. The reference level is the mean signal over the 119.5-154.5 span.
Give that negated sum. 31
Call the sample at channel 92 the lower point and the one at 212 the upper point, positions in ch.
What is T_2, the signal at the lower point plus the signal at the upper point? 46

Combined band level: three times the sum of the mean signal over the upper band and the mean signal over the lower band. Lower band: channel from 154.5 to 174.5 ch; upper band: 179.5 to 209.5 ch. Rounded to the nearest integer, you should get 100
